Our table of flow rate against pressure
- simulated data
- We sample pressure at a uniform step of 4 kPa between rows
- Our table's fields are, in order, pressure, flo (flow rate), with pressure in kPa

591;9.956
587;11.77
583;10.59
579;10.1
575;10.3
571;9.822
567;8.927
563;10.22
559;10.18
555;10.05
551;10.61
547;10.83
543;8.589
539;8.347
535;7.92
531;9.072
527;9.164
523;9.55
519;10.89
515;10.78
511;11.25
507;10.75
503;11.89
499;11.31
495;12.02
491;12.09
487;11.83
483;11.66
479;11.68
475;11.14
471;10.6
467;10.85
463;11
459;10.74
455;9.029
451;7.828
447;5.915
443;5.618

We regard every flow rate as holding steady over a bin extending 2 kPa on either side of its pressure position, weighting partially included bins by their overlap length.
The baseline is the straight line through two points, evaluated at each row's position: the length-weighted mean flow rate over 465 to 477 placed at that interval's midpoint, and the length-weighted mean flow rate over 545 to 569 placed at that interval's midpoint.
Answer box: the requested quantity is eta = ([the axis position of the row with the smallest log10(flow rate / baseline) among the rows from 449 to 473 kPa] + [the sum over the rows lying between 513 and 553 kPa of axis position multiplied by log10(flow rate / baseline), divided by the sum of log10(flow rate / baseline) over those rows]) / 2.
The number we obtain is 492.7 kPa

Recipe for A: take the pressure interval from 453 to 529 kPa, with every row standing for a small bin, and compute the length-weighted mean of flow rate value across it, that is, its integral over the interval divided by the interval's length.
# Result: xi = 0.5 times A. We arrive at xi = 5.5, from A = 11.0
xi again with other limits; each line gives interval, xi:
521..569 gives 4.7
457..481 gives 5.5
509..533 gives 5.1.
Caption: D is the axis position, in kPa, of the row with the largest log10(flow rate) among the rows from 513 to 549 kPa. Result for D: 519 kPa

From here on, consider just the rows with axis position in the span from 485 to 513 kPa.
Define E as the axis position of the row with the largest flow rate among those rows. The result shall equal 491 kPa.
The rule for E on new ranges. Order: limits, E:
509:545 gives 511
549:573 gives 551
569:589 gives 587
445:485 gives 479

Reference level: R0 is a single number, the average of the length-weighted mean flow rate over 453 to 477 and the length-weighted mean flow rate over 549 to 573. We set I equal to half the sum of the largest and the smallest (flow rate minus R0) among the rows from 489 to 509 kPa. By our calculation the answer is 1.2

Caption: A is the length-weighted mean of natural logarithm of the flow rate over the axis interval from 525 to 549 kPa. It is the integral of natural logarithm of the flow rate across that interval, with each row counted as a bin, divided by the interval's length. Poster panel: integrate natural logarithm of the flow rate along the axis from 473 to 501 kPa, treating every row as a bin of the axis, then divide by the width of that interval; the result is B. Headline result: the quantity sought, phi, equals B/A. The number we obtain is 1.12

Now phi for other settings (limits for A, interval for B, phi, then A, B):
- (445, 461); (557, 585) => 1.10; 2.10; 2.30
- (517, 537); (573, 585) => 1.05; 2.23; 2.33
